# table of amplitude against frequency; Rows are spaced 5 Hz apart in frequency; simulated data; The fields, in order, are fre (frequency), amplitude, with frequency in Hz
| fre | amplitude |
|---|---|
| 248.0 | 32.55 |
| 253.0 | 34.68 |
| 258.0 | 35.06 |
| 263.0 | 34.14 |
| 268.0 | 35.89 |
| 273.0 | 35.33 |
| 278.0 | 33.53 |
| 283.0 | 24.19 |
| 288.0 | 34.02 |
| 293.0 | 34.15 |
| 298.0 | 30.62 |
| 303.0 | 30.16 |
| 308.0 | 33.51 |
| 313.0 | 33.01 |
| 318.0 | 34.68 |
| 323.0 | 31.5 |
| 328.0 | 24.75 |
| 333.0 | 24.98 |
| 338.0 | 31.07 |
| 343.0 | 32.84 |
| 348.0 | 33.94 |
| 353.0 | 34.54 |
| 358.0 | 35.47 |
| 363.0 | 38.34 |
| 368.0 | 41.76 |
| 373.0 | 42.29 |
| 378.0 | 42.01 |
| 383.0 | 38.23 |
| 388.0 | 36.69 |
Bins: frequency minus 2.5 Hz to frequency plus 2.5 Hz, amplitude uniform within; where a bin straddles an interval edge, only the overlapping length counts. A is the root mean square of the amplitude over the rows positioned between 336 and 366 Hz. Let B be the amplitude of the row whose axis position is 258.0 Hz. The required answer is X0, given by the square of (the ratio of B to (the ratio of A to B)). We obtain 1274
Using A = 34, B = 35.06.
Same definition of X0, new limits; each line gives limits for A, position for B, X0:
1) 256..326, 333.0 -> 358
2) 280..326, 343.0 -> 1142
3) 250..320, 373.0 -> 2902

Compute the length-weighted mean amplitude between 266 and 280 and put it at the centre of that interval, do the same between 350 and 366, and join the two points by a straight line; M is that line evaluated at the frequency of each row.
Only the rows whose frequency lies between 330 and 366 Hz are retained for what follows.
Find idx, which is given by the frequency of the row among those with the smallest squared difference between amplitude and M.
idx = 358.0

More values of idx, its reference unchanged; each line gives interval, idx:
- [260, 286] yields 273.0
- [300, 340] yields 318.0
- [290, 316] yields 293.0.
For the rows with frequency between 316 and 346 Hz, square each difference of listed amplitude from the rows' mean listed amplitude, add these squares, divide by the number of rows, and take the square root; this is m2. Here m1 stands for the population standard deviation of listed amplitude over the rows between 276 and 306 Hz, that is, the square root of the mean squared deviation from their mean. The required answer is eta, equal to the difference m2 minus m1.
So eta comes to 0.3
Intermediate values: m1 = 3.48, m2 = 3.8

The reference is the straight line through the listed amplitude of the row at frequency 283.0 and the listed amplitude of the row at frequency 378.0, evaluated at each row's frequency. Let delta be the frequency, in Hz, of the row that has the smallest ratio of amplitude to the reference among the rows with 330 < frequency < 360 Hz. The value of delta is 333.0 Hz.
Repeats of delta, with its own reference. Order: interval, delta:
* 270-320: 283.0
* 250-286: 283.0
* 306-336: 333.0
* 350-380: 353.0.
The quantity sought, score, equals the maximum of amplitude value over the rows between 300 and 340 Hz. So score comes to 34.68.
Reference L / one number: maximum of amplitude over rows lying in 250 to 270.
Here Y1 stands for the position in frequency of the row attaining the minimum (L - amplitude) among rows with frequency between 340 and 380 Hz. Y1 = 373.0 Hz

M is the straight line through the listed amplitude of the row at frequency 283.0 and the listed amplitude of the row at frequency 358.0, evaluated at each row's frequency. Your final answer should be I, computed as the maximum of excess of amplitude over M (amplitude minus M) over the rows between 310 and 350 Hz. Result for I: 5.2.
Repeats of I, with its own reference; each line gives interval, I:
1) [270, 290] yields 12.6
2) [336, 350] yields 0.0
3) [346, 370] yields 4.8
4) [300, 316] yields 5.6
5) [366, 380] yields 4.8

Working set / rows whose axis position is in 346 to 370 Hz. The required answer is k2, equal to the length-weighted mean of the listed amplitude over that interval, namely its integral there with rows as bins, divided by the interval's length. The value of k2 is 36.8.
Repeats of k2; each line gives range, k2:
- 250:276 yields 34.9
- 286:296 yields 33.9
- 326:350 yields 29.5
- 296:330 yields 31.3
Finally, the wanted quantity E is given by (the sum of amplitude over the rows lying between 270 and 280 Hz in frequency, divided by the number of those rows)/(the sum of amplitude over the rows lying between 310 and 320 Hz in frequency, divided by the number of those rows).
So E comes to 1.0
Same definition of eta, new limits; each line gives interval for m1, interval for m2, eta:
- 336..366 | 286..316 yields -0.7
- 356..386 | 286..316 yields -0.9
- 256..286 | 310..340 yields -0.2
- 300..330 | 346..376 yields 0.1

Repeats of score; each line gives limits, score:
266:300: 35.89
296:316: 33.51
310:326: 34.68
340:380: 42.29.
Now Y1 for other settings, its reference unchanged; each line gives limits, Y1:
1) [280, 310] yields 293.0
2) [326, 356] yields 353.0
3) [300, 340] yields 318.0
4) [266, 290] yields 268.0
